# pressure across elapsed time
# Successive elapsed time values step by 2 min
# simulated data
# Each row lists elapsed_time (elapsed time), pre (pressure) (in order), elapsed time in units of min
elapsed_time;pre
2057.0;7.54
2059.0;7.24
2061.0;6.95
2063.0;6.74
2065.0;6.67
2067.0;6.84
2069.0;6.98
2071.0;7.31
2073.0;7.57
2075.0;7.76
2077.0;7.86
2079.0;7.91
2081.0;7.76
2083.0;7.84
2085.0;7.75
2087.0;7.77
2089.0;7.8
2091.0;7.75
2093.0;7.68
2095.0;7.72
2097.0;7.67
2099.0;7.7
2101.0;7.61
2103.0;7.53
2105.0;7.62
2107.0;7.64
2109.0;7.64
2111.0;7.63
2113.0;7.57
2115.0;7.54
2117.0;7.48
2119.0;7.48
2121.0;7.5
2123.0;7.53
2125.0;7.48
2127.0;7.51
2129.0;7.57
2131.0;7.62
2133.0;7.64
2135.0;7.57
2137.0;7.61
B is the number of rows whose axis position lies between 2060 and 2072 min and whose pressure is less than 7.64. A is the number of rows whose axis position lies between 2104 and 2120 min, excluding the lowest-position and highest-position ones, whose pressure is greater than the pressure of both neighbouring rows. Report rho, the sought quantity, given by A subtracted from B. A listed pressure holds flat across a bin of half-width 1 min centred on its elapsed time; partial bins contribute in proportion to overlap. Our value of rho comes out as 6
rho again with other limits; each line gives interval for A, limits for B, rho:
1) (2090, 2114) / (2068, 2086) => 1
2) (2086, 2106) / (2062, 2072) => 2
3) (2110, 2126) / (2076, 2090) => -1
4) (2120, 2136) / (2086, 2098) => -2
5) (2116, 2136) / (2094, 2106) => 1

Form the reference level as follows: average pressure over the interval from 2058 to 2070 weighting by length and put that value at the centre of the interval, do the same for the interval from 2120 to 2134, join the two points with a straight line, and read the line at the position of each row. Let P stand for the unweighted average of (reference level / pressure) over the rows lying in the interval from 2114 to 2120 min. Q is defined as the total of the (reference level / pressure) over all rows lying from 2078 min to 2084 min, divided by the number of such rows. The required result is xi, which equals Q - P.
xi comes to -0.09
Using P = 0.99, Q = 0.90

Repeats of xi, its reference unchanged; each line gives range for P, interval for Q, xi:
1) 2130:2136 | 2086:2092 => -0.08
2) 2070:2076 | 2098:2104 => 0.03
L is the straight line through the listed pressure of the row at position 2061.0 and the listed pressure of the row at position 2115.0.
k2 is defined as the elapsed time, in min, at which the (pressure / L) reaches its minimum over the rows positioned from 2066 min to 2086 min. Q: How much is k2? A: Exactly 2067.0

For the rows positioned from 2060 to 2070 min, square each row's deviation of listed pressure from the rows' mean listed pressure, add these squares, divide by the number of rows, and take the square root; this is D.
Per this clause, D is 0.119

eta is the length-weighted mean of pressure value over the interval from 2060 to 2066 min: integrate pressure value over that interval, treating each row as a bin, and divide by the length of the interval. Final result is 6.79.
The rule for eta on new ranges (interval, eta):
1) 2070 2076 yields 7.55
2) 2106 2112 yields 7.64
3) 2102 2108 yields 7.60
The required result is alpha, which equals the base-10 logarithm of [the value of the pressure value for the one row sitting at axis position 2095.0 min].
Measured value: 0.888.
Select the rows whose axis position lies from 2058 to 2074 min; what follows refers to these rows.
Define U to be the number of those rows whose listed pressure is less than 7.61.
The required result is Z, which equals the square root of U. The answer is 2.8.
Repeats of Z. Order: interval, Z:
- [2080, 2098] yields 0.0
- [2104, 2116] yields 1.4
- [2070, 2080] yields 1.4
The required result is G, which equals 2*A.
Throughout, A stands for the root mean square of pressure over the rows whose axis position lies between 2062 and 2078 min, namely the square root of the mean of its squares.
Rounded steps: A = 7.23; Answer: 14.5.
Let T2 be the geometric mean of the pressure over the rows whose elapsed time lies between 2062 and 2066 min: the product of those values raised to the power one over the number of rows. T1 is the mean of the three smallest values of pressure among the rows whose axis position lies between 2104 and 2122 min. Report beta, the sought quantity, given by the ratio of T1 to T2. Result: 1.117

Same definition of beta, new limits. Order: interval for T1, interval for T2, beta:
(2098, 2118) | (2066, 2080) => 1.009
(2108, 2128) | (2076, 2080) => 0.949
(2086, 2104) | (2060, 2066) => 1.121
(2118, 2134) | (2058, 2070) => 1.085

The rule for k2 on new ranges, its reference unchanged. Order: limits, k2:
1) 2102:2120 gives 2119.0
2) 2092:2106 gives 2103.0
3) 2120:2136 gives 2135.0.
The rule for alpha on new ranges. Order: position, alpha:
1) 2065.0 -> 0.824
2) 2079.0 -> 0.898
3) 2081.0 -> 0.890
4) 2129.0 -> 0.879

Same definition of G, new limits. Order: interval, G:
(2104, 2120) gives 15.2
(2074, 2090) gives 15.6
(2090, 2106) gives 15.3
